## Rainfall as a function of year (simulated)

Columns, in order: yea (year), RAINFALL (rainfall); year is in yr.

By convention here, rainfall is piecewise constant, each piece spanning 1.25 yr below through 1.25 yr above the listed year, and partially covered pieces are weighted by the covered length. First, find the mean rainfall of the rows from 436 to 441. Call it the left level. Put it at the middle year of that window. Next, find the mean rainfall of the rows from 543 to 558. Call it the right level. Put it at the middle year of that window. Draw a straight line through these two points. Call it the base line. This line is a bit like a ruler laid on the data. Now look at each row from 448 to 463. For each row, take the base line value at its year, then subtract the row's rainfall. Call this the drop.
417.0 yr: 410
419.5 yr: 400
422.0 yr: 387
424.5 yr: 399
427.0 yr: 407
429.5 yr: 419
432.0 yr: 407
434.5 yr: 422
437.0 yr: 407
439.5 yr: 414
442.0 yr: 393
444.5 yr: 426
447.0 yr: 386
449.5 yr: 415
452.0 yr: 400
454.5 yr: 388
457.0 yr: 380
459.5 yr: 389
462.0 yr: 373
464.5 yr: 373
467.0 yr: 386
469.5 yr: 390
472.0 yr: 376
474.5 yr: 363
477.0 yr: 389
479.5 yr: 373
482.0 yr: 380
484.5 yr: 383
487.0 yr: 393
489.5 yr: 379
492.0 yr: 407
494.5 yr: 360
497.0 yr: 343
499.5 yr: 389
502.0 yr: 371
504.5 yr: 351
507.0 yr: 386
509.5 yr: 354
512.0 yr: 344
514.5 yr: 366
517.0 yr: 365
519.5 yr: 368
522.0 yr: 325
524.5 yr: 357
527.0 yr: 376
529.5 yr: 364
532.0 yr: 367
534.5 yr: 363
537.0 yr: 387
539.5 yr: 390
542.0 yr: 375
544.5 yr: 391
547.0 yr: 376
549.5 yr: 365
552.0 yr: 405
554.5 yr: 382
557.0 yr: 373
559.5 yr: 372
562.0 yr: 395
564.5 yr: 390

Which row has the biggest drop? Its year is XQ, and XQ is 462.0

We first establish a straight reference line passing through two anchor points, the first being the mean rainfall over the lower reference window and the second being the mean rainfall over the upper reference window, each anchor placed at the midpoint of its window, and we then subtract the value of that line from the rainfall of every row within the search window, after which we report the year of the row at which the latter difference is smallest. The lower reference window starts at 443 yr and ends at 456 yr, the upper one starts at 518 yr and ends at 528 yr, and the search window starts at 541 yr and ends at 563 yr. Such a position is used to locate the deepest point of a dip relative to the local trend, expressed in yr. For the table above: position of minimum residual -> 549.5 yr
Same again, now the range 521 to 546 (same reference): 522.0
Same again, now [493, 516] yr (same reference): 497.0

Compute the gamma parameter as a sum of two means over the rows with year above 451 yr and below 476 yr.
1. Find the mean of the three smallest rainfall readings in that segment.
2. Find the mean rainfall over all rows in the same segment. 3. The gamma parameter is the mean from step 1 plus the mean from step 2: 751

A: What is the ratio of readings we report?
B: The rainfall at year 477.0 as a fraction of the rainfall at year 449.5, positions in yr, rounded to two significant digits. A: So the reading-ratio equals 0.94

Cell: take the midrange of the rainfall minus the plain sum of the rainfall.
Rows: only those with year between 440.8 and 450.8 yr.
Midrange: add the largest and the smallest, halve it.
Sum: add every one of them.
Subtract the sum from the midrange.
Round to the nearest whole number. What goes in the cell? -1214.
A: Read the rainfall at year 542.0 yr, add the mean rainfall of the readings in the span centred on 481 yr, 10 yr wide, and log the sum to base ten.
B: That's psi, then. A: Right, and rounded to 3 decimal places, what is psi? 2.879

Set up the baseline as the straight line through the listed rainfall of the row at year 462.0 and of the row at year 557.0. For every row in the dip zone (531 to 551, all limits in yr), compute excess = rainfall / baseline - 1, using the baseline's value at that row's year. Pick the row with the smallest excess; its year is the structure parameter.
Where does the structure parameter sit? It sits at 534.5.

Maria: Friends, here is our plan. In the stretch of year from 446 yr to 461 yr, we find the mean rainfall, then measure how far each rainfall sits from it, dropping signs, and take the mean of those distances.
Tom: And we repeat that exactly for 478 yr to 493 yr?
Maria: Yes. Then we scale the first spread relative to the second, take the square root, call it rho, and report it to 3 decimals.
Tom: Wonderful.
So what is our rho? 1.012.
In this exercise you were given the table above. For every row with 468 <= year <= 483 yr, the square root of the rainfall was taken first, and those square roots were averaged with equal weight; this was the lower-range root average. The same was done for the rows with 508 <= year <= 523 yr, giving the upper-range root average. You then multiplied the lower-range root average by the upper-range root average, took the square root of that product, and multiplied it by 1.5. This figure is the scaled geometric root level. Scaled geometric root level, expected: 28.7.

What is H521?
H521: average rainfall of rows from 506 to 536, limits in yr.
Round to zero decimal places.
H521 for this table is 361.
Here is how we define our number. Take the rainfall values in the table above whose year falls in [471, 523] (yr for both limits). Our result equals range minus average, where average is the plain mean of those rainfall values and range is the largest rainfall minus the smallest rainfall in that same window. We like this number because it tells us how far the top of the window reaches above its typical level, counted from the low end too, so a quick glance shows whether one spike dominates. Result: -288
